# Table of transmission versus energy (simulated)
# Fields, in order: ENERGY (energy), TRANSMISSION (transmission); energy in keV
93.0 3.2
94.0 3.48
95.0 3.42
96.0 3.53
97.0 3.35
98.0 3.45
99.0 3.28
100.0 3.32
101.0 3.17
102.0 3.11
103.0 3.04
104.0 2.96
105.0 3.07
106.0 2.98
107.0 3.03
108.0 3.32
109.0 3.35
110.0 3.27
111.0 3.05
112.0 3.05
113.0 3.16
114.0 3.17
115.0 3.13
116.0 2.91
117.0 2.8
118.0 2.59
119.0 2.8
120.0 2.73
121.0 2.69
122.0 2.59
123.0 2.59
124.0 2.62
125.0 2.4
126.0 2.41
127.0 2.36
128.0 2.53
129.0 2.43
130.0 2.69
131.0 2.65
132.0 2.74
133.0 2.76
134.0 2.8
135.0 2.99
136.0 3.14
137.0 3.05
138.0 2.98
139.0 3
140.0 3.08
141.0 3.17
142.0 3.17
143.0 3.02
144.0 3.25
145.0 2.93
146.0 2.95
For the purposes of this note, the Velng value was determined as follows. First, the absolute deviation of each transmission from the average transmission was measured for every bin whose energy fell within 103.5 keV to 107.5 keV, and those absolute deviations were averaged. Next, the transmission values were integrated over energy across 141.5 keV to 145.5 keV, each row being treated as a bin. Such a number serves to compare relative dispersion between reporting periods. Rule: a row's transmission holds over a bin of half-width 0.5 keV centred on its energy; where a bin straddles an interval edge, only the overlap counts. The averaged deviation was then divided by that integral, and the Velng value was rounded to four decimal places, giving 0.0032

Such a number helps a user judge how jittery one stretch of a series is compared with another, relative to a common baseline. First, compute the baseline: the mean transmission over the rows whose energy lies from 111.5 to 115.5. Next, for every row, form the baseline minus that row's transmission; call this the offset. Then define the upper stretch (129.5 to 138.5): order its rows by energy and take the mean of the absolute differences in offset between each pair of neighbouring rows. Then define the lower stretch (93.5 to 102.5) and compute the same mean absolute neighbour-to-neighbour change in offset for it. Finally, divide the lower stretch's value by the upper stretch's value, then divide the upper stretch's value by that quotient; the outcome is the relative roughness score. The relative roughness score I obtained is 0.068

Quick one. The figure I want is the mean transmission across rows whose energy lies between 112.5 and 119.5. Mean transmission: 2.94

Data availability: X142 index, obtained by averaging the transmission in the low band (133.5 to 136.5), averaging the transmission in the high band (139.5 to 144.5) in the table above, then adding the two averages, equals 6.11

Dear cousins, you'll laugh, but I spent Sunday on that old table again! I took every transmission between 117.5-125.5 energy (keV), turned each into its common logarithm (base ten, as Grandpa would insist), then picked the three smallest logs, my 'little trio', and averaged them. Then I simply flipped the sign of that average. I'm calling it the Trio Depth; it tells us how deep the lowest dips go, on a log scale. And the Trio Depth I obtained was -0.40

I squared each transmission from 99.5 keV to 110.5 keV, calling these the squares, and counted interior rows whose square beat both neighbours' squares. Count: 2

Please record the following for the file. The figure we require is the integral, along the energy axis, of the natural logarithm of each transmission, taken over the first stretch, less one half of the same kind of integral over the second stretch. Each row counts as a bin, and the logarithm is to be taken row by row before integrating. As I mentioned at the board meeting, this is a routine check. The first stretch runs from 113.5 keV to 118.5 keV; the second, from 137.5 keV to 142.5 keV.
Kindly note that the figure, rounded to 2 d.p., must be 2.53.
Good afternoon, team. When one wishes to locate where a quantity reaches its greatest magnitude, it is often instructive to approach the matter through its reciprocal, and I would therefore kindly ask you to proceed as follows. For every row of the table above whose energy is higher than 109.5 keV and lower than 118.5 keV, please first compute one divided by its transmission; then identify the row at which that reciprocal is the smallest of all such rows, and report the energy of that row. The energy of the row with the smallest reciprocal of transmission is 110.0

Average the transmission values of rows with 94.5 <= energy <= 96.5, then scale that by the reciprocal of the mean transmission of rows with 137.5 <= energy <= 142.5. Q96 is 1.13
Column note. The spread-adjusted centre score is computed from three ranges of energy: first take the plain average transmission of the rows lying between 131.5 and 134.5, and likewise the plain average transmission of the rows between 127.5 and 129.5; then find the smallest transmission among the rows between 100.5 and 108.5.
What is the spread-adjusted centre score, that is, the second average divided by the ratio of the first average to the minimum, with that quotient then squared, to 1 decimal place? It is 7.0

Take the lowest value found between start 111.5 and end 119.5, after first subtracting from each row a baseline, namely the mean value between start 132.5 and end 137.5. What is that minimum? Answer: -0.36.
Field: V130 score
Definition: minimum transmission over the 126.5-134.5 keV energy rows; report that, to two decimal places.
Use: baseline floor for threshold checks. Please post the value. 2.36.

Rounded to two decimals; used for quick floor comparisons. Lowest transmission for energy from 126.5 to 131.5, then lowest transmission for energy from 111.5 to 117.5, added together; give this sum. 5.16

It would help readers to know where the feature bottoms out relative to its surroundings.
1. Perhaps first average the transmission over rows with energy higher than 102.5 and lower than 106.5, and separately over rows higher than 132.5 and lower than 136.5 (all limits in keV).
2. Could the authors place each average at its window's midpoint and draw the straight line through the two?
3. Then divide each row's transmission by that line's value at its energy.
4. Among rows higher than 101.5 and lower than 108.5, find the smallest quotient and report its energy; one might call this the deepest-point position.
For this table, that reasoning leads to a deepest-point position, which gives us 104.0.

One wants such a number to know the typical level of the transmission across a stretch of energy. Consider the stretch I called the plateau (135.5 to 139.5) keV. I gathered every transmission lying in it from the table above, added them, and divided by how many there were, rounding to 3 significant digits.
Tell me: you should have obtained 3.04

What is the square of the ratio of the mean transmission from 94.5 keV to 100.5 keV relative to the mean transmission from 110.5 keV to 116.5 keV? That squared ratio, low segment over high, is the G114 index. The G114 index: 1.21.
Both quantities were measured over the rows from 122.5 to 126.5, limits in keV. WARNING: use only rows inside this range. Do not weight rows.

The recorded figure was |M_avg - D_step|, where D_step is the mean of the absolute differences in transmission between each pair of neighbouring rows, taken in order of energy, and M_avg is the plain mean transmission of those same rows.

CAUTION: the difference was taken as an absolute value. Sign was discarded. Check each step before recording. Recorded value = 2.42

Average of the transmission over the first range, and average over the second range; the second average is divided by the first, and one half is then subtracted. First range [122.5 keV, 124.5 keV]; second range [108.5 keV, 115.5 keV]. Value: 0.72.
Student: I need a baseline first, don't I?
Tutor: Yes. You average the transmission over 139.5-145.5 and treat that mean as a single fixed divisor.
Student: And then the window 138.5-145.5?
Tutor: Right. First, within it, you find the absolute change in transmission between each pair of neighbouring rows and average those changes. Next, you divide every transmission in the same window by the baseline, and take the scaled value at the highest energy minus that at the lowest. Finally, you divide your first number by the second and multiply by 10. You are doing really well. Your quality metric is -64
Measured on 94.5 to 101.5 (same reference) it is -16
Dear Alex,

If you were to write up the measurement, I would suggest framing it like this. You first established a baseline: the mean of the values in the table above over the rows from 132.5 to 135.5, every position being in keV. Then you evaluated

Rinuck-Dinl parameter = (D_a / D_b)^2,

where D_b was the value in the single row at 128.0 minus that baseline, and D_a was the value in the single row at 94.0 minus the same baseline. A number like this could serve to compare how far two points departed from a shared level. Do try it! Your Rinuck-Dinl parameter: 3.9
